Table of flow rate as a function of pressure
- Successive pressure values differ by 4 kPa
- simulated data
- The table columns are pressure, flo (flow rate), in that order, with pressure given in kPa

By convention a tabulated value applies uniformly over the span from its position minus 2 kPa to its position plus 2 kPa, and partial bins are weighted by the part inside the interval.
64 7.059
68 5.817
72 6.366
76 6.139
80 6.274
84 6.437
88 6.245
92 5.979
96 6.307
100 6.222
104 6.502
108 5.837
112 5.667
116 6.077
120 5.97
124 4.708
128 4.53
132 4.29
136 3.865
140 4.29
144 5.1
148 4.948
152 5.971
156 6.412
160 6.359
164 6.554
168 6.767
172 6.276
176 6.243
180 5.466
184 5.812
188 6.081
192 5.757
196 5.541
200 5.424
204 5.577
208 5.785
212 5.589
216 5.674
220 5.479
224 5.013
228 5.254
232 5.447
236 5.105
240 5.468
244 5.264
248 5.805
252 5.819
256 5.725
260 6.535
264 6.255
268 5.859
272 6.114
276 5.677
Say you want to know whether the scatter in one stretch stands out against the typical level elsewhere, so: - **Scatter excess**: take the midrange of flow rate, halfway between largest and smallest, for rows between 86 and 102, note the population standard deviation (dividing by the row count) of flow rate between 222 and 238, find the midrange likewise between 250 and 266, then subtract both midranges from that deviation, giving -12.1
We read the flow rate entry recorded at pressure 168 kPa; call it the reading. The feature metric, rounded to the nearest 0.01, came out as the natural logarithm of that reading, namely 1.91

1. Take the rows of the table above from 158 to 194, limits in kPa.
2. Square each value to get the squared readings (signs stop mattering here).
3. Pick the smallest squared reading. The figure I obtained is 29.9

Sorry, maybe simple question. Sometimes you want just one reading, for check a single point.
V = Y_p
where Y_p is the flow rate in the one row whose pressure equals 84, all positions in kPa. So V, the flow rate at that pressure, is 6.437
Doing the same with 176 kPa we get 6.243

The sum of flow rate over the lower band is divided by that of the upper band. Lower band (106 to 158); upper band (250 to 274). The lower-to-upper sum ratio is 1.9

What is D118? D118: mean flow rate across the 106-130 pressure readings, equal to 5.5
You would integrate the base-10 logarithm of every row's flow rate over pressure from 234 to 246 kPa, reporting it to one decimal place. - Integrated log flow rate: 8.7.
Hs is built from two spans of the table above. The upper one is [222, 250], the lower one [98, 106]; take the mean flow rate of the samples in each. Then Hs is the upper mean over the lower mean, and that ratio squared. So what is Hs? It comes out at 0.70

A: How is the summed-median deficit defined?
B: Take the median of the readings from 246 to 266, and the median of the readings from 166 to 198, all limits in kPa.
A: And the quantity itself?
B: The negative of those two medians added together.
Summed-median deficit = -11.8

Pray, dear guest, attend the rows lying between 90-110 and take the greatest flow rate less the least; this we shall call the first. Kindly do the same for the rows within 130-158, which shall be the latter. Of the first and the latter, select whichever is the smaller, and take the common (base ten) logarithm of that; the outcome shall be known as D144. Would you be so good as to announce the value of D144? -0.18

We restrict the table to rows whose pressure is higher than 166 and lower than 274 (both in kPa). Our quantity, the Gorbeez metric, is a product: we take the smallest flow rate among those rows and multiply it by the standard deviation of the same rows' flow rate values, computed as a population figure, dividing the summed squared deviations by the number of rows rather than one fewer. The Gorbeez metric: 2.08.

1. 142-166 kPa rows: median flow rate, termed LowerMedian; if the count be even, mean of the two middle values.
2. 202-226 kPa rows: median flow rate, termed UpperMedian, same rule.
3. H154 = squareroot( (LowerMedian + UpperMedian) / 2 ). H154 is 2.42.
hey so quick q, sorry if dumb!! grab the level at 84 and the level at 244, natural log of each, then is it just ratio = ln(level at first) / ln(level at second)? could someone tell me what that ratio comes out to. 1.12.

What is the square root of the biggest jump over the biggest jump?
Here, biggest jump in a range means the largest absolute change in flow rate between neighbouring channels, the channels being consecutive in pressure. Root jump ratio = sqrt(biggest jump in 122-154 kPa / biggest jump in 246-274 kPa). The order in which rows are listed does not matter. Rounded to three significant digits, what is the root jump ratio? 1.12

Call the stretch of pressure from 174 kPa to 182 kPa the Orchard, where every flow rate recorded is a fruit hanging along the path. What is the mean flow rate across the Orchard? 5.9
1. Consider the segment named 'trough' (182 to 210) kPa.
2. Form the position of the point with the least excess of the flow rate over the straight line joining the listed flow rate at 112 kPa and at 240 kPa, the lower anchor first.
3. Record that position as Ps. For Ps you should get 200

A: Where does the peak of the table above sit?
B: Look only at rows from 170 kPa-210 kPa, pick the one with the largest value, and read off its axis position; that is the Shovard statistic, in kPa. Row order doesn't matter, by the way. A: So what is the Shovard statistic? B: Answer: 172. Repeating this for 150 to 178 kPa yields 168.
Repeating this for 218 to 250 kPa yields 248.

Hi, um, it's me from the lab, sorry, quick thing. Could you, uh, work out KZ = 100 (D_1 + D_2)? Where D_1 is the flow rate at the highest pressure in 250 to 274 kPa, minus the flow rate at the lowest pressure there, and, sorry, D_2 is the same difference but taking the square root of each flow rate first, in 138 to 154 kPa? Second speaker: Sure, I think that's 67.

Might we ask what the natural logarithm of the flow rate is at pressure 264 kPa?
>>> 1.83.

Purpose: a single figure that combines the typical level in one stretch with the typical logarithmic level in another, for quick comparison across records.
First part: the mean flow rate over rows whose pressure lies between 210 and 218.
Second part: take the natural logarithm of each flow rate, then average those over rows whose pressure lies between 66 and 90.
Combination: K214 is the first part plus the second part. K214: 7.46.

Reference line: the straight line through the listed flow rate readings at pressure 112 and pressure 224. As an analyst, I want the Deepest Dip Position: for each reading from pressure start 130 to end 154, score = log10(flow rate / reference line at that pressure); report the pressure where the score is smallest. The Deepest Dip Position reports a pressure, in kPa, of 136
